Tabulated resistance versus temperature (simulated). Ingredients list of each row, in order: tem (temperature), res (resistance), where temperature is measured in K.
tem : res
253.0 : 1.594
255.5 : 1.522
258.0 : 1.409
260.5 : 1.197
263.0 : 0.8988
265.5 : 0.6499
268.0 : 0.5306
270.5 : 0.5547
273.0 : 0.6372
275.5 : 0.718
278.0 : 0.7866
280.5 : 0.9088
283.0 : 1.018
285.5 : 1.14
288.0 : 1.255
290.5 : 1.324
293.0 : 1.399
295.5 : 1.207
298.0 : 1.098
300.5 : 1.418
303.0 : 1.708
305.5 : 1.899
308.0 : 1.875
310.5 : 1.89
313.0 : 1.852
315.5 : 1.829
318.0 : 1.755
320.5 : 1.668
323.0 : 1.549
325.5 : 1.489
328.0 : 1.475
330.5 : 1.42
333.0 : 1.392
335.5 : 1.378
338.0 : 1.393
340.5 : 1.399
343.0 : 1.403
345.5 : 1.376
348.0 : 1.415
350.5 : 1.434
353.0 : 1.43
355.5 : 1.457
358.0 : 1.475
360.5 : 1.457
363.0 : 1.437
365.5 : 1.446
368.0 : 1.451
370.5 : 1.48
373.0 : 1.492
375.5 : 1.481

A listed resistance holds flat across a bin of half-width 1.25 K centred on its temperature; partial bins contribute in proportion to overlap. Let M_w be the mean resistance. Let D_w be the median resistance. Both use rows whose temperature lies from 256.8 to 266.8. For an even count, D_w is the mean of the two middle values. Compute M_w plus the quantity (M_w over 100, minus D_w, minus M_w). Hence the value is -1.04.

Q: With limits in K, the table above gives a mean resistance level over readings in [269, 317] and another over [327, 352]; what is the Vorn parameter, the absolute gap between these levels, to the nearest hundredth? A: 0.12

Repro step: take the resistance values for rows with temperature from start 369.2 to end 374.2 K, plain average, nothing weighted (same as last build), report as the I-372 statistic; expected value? 1.49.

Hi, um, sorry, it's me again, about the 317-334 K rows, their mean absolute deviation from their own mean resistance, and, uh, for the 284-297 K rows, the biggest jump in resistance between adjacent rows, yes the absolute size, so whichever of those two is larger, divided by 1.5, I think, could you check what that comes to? 0.13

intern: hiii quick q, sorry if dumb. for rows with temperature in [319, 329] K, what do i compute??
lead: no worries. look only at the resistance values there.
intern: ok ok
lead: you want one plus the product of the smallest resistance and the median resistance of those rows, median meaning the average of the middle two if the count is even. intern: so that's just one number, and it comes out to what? 3.2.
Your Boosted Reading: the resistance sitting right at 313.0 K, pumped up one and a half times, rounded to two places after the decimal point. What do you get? 2.78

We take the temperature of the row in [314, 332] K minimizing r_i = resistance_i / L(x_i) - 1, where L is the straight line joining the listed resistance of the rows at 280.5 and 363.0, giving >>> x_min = 330.5 K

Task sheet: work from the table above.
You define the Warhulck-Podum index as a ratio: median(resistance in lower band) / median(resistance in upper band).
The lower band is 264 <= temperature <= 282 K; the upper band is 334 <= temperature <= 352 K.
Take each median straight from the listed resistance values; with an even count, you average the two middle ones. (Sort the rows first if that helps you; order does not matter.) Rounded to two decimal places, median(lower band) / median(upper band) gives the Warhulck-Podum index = 0.46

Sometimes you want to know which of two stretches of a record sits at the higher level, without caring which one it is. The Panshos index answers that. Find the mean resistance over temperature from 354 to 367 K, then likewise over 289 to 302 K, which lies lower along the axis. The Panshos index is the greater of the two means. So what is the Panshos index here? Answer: 1.45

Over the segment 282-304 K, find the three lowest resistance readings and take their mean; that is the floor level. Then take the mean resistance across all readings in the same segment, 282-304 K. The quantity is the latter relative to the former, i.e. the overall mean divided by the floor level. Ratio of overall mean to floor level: 1.18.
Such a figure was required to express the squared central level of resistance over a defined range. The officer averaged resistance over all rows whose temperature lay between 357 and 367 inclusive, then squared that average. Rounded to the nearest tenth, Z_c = 2.1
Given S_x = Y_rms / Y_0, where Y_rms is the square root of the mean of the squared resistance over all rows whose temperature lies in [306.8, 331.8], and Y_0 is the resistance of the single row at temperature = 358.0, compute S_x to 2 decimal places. 1.15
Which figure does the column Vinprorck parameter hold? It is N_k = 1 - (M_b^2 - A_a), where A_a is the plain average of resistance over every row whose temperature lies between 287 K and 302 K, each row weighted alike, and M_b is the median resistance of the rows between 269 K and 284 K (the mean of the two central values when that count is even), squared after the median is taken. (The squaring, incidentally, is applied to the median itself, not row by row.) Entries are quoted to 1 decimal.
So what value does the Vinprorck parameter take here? 1.7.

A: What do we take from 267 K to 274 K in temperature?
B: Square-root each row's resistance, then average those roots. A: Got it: 0.76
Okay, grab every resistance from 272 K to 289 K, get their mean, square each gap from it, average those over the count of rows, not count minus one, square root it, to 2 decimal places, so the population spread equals 0.21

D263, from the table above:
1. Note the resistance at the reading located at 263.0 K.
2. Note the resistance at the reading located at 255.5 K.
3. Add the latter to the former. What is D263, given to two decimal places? 2.42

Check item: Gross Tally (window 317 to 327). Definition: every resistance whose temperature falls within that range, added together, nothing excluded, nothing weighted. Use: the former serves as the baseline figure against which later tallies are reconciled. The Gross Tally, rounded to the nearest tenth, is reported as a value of 6.5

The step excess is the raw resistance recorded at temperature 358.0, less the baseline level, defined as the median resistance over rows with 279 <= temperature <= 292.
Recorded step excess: 0.3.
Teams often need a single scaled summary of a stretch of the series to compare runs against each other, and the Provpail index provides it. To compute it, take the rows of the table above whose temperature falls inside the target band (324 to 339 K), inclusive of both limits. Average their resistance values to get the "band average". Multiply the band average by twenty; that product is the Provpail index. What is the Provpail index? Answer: 28.5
